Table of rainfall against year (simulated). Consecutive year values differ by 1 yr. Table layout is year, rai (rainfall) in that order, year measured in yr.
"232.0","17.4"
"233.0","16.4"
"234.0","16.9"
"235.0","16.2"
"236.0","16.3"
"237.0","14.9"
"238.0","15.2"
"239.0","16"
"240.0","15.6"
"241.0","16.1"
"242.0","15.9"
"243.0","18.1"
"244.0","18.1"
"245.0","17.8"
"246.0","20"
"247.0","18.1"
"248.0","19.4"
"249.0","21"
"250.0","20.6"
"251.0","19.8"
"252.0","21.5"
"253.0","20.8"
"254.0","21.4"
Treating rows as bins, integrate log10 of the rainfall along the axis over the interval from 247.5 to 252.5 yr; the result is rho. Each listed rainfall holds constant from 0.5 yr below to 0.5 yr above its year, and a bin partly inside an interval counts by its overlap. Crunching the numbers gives 6.55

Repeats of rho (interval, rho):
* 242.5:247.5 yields 6.32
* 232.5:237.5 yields 6.04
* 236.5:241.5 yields 5.96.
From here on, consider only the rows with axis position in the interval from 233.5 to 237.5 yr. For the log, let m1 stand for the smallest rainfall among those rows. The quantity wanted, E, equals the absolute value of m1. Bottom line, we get 14.9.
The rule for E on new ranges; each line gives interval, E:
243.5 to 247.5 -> 17.8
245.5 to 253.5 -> 18.1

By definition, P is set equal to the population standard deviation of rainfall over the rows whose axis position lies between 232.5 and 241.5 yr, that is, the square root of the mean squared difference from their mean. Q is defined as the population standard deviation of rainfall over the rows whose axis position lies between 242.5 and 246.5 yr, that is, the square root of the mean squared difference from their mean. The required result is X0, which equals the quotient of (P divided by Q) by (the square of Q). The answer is 0.9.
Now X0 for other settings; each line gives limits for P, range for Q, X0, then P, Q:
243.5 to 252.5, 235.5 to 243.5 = 1.7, 1.27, 0.90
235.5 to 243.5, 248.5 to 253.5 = 5.2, 0.90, 0.56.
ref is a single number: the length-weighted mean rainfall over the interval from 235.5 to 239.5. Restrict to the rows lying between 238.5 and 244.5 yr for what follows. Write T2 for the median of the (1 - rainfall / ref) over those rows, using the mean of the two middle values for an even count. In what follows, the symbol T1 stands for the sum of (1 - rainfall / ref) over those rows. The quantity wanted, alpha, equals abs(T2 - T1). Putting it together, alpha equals 0.4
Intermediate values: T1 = -0.4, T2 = -0.03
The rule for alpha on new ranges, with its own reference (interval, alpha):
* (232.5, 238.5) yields 0.1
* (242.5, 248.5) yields 1.0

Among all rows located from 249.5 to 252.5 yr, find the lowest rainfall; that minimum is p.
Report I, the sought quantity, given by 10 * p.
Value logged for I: 198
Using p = 19.8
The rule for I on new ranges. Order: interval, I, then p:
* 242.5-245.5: 178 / 17.8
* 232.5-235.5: 162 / 16.2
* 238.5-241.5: 156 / 15.6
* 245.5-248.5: 181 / 18.1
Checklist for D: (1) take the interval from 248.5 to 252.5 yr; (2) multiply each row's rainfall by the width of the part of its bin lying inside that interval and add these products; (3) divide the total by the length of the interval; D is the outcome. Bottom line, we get 21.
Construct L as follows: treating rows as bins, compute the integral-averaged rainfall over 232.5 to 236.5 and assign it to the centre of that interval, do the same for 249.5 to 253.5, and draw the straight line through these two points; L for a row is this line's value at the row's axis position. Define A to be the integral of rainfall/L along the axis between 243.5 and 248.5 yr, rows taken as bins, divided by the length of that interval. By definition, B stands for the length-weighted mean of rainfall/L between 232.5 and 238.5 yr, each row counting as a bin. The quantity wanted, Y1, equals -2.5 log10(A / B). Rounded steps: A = 0.97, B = 0.96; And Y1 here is -0.01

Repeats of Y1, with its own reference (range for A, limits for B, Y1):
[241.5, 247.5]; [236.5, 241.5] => -0.08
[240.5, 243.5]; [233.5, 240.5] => 0.02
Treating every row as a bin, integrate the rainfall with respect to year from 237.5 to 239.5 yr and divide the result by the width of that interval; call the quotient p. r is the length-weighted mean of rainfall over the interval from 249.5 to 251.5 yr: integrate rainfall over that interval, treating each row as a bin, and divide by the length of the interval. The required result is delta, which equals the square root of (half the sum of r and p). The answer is 4.23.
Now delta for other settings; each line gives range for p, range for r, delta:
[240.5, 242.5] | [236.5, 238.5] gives 3.94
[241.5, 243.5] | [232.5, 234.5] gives 4.10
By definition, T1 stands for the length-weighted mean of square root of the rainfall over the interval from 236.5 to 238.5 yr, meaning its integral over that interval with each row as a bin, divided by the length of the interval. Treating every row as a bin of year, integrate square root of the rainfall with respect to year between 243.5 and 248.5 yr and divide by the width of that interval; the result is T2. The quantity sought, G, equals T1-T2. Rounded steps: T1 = 3.88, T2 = 4.32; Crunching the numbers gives -0.44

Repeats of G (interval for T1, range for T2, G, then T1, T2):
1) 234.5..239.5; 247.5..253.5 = -0.56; 3.96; 4.53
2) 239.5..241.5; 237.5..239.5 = 0.03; 3.98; 3.95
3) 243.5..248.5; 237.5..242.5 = 0.35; 4.32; 3.97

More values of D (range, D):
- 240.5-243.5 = 17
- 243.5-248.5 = 19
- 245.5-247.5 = 19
